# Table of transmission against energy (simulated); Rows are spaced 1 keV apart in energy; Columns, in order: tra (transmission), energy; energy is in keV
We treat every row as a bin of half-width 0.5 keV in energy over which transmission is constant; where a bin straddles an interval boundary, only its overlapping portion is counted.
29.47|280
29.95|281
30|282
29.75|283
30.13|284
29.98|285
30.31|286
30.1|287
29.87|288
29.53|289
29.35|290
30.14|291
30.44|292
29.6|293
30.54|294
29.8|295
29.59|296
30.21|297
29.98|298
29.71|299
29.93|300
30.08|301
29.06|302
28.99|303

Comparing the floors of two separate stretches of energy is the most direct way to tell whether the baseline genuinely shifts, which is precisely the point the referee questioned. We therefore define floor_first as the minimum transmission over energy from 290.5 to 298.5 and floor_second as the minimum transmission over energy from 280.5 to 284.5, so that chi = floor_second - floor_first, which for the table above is 0.16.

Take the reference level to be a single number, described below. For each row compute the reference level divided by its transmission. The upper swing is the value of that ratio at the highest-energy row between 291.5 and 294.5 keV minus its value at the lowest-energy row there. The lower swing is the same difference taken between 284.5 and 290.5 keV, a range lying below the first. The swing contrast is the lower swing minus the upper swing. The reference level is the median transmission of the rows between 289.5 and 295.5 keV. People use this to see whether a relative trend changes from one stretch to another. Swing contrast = 0.025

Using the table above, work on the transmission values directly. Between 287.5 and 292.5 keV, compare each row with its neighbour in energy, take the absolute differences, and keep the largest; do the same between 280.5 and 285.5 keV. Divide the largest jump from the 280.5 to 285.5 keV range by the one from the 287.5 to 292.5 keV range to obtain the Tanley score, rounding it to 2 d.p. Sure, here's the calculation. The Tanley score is 0.48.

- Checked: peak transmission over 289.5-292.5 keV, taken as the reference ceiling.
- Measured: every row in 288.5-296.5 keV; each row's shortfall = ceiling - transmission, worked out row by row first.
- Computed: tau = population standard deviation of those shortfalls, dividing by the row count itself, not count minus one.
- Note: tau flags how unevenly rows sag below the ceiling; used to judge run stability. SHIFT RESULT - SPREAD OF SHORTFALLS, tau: 0.42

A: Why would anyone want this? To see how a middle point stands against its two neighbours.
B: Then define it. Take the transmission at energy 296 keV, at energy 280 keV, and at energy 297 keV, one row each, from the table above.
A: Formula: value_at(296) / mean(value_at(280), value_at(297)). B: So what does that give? 0.99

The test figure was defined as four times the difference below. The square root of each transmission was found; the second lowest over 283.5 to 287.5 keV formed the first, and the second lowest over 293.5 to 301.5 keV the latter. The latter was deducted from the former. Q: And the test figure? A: 0.14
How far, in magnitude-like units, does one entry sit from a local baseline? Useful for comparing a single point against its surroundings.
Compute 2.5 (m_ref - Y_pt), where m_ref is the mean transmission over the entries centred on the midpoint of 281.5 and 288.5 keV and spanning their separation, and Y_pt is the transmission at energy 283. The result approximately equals 0.7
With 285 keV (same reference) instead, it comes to 0.1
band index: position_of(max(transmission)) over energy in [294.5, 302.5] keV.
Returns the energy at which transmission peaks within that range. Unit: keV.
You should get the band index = 297 keV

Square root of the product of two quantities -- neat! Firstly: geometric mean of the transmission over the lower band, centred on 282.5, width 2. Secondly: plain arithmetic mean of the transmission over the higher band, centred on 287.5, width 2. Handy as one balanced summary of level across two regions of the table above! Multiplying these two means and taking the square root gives 29.9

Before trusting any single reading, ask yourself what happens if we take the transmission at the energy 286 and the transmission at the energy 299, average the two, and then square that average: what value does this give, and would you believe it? 901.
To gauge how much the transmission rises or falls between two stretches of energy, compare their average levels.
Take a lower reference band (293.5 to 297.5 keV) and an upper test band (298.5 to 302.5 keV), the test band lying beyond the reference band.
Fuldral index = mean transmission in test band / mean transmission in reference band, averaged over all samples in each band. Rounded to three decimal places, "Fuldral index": 0.989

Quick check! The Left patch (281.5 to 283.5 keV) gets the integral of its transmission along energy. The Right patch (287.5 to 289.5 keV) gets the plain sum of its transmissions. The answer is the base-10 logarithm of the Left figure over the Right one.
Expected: 0.0026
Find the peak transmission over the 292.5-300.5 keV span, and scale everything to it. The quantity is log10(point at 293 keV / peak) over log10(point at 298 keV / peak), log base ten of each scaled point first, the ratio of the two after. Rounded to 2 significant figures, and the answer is 1.7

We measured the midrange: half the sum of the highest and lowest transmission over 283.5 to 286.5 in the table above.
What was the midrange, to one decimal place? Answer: 30.1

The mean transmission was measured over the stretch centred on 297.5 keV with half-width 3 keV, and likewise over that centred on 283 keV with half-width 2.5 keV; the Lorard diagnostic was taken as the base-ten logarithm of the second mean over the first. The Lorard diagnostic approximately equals 0.0013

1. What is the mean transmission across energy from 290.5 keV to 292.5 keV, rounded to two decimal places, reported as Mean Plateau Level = 30.29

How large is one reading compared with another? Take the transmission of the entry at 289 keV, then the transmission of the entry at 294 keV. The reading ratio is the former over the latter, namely 0.97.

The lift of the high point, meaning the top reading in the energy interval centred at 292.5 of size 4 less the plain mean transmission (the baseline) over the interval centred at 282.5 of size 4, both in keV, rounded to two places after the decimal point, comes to 0.58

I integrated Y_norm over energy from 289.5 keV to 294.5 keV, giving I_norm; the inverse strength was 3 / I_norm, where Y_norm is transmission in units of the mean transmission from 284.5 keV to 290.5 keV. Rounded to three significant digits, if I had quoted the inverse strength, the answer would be 0.597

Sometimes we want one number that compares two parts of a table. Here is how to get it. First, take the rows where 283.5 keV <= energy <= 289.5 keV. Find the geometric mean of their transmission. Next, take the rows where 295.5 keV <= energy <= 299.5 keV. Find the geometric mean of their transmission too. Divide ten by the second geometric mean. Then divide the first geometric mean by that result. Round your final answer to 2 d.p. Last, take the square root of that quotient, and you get 9.46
